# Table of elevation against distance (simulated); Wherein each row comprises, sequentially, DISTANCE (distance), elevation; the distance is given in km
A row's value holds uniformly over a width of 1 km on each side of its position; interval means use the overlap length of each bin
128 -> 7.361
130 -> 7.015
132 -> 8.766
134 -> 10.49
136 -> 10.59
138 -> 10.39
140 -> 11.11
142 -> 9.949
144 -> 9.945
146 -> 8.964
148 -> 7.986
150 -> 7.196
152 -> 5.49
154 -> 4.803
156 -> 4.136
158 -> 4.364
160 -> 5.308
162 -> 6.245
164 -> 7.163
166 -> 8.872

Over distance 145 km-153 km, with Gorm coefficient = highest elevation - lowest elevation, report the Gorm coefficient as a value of 3.5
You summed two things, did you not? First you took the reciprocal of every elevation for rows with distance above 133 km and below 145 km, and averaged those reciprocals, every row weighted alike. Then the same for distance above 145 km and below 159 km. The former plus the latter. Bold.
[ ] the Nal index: 0.273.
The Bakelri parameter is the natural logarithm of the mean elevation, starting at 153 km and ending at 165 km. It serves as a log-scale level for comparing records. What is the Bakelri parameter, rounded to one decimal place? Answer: 1.7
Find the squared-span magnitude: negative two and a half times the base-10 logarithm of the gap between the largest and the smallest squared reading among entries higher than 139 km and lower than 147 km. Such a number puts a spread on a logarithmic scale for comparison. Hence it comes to -4.1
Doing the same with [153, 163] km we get -3.4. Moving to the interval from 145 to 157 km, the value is -4.5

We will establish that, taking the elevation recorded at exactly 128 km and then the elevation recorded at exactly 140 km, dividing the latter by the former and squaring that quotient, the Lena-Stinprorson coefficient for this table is 2.3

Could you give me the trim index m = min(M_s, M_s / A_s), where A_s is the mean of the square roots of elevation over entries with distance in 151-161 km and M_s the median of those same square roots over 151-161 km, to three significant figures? 1.00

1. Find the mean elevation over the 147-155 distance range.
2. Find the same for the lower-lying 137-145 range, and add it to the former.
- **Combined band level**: 16.7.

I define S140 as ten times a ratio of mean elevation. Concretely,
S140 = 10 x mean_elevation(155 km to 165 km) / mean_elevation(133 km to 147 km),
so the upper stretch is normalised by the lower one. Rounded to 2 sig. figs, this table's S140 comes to 5.3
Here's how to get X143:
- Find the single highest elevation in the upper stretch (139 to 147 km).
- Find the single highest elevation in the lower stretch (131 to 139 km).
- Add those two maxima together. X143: 21.7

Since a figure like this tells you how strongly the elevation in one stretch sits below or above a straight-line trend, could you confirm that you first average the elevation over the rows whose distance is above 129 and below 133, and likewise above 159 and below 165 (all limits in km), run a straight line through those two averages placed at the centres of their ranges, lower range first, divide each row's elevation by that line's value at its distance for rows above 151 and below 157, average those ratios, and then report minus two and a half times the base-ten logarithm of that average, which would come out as 0.36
